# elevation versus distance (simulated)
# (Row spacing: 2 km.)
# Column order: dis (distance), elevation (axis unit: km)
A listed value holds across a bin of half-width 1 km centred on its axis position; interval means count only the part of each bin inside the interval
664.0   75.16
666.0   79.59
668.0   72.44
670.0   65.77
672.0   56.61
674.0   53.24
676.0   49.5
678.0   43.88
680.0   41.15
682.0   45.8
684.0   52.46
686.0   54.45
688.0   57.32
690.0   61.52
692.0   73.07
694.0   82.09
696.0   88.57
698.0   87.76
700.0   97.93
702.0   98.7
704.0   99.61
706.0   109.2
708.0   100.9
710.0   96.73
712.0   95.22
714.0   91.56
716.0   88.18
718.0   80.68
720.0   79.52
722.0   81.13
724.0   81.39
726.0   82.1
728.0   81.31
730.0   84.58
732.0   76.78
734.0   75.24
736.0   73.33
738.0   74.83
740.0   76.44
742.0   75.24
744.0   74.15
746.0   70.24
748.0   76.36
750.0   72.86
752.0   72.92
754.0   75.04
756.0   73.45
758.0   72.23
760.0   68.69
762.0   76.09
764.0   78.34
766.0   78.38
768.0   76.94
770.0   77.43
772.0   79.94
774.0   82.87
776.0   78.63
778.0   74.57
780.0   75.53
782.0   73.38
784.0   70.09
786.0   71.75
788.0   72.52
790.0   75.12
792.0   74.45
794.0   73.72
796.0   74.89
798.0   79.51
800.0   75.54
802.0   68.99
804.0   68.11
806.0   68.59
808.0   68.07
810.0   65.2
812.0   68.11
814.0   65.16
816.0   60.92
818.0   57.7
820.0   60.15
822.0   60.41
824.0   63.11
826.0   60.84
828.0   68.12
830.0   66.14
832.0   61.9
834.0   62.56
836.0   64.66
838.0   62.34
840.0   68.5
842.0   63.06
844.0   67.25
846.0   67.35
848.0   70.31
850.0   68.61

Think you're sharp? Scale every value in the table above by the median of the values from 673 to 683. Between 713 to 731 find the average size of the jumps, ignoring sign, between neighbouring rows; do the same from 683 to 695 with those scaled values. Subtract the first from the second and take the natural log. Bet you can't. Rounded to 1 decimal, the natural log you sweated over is -2.5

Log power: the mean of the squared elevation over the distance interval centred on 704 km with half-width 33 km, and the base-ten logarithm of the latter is 3.79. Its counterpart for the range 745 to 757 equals 3.73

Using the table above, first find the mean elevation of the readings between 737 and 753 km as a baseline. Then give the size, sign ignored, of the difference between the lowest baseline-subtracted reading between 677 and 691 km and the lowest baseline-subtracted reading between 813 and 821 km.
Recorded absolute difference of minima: 17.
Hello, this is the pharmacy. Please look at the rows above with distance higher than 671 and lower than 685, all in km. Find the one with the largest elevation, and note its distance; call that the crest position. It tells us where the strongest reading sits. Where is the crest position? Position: 672.0 km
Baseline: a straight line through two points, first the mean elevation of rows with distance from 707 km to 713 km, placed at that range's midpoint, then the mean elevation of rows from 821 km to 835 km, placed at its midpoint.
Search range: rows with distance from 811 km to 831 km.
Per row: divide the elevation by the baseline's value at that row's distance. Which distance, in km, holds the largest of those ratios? 828.0 km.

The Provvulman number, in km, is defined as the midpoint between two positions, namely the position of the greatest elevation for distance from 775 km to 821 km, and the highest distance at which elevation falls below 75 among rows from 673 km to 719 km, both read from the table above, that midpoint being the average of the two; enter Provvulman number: 745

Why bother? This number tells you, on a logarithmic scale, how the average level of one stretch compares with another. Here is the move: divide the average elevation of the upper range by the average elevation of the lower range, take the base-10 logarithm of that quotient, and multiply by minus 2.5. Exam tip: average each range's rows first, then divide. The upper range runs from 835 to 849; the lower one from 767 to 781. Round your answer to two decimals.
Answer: 0.18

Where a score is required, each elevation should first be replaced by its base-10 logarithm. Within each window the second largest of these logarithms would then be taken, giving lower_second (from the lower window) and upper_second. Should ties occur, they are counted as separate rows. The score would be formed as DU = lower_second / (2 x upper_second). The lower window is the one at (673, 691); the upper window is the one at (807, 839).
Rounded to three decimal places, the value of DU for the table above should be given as 0.480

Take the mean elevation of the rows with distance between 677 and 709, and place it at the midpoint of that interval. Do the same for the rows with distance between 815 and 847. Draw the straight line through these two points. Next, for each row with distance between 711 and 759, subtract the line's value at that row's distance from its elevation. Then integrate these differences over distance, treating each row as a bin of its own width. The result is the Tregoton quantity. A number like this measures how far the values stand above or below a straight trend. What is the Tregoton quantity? 350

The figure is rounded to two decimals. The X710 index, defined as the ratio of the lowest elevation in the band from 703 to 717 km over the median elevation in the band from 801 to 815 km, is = 1.29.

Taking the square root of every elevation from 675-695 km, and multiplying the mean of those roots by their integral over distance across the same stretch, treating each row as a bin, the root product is 1110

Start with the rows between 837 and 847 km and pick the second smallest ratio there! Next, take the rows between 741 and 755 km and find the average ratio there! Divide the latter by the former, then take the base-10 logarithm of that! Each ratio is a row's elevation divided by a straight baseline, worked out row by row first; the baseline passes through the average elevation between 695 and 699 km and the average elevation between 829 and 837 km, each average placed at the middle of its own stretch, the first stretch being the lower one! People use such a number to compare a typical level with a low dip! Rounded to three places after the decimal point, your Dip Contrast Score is -0.035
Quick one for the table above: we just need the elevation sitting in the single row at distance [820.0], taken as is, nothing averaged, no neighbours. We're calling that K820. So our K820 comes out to 60.15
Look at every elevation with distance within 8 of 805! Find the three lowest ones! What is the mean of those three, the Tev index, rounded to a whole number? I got 67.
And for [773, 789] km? 71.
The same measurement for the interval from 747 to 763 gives 71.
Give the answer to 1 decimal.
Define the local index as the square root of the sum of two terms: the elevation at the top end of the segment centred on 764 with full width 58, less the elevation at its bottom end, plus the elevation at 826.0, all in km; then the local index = 7.9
